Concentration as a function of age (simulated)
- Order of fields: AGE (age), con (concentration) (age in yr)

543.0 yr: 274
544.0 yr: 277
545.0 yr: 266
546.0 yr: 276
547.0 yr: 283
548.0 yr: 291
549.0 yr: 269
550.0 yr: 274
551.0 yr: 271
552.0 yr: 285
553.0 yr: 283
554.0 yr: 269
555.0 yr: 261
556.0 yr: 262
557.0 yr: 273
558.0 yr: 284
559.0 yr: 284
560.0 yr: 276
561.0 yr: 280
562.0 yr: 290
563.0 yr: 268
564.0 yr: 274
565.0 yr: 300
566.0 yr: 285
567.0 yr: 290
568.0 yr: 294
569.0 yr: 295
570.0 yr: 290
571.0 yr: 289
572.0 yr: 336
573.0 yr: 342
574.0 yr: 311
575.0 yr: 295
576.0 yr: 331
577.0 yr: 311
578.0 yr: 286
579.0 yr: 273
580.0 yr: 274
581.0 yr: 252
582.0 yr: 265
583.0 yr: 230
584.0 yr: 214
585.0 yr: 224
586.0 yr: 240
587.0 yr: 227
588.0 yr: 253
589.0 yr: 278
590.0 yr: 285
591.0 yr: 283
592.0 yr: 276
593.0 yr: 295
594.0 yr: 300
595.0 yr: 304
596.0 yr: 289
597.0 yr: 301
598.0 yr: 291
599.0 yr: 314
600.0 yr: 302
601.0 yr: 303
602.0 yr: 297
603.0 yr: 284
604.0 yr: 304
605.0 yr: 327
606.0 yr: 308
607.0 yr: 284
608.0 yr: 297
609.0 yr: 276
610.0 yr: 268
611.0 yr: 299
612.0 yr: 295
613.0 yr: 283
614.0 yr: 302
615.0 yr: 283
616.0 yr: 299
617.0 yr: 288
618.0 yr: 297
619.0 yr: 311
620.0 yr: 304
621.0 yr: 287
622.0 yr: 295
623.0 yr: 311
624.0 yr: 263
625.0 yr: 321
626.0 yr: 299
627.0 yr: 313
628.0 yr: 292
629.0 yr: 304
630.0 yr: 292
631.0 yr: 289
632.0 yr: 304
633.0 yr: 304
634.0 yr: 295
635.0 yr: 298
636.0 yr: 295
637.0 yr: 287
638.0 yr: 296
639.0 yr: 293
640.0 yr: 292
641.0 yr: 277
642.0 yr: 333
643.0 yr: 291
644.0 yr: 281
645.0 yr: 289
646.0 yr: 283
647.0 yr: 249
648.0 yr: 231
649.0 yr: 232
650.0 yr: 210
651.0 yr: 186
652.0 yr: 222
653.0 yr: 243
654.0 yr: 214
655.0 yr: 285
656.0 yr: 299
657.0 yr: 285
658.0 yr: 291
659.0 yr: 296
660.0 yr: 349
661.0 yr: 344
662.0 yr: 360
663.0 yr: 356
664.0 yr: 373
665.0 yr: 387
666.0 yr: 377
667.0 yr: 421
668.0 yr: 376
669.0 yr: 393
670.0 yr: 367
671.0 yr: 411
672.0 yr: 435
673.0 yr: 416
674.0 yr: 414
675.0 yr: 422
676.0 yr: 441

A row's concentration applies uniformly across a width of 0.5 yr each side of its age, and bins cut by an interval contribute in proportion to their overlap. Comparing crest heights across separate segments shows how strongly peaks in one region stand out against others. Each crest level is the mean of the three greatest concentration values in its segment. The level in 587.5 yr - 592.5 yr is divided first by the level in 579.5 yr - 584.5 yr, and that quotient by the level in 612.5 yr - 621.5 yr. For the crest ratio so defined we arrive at 0.0035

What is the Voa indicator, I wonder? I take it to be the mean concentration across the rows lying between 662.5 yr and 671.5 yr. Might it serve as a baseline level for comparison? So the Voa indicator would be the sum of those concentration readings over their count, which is 385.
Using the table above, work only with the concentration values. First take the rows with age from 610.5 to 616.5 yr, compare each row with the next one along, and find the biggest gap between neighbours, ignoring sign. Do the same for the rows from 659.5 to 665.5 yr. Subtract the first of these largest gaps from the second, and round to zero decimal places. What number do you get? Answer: -2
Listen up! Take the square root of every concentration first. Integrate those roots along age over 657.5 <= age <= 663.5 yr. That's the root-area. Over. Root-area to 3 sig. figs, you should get 109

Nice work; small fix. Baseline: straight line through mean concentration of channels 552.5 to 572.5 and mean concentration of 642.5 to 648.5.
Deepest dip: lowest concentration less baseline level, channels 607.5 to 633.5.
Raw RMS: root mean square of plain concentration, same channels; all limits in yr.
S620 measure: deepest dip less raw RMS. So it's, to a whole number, -307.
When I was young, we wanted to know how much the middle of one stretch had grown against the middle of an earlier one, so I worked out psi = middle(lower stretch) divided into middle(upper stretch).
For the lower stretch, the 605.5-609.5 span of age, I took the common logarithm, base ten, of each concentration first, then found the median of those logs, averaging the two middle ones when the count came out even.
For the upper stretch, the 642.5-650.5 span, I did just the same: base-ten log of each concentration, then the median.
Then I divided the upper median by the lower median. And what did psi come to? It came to 0.98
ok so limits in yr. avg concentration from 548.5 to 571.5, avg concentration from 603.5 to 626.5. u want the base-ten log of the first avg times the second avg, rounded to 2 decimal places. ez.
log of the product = 4.92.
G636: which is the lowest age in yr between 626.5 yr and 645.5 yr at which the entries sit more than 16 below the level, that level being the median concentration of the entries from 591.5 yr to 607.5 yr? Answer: 641.0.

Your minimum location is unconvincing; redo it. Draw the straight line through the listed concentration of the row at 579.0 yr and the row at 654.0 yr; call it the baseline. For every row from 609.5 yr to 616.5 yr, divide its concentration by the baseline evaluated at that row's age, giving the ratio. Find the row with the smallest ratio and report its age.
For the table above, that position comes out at 610.0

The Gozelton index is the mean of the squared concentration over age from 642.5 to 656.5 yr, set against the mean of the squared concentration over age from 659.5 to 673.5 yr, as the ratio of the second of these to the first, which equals 2.30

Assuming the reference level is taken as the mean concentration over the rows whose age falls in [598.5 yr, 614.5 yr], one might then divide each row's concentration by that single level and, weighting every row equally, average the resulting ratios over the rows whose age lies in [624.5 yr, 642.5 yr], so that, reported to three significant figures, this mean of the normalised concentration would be 1.01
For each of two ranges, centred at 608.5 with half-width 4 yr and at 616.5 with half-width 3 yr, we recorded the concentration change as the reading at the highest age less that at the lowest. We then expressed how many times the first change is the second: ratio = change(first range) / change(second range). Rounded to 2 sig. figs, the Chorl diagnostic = -3.6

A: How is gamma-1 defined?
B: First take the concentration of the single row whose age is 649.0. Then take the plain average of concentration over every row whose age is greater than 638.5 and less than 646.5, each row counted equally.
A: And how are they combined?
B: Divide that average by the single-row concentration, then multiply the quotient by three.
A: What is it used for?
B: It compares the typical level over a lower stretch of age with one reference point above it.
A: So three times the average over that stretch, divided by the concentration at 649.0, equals 3.8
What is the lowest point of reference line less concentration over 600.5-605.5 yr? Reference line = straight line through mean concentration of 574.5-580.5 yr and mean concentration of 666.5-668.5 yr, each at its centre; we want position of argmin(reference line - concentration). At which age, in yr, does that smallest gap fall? 605.0 yr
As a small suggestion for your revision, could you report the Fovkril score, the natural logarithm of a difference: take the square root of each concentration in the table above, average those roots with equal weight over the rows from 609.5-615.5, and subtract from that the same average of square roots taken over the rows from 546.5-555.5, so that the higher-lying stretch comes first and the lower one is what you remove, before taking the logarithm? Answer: -1.0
